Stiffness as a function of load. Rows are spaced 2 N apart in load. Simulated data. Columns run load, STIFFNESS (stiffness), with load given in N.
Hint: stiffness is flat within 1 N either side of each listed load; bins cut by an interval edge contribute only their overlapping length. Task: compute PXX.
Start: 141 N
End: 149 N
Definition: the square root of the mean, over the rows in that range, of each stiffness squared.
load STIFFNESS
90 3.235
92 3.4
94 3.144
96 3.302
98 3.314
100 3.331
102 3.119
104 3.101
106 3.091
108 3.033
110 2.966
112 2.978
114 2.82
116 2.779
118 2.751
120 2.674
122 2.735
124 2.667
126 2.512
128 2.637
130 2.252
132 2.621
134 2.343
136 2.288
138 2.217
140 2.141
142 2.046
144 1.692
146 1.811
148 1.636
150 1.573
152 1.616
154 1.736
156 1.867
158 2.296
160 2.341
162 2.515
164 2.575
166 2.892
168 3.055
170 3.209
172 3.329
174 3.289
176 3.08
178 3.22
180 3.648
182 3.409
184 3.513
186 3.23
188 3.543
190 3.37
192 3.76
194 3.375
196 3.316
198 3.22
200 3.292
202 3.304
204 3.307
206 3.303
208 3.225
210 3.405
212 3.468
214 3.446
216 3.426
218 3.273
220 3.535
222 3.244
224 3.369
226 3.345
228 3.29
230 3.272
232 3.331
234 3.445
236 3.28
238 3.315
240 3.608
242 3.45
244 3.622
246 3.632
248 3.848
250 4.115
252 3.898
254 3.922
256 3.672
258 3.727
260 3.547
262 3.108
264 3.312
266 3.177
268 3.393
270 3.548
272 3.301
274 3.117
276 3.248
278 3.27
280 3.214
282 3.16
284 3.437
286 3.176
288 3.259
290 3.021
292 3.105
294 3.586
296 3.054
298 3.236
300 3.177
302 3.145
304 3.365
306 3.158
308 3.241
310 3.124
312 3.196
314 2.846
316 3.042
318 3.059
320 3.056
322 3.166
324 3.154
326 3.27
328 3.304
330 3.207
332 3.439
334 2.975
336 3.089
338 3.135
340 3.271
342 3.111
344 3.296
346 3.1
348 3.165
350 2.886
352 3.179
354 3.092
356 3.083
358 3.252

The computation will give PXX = 1.80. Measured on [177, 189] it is 3.43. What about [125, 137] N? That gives 2.45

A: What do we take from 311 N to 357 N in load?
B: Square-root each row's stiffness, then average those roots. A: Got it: 1.77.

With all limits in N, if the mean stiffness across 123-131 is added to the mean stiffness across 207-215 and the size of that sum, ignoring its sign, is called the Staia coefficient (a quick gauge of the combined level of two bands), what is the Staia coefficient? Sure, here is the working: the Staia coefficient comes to 5.90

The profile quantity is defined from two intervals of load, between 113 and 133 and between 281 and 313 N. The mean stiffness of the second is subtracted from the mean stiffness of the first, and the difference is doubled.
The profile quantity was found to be -1.1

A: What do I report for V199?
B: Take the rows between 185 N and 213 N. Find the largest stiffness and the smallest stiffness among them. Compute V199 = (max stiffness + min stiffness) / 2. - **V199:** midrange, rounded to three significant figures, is 3.49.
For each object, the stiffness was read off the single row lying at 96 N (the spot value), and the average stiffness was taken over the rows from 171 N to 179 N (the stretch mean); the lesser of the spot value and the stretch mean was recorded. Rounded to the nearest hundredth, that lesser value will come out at 3.23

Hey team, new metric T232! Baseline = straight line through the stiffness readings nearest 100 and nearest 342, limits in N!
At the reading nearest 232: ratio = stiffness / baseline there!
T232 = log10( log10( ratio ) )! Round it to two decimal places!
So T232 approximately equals -1.80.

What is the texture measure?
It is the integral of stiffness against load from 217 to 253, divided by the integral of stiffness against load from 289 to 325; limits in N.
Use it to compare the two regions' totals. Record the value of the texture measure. 1.11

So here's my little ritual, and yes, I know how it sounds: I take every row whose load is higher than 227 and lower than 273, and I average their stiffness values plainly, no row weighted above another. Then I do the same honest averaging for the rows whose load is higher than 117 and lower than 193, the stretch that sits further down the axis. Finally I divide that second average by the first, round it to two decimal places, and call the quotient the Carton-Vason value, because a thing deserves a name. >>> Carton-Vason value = 0.75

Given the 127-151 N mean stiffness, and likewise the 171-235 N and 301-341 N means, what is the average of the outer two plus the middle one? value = 6.00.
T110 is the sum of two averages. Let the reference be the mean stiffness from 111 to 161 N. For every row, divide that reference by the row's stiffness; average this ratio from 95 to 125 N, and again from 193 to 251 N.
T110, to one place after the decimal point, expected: 1.4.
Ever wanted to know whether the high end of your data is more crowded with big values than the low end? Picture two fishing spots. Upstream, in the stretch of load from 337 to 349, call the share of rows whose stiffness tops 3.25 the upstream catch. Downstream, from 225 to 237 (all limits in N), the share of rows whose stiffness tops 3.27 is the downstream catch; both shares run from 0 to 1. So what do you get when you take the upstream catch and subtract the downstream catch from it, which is -0.67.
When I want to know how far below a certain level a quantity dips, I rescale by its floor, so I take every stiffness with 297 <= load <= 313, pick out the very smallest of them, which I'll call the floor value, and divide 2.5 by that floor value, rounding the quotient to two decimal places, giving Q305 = 0.80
